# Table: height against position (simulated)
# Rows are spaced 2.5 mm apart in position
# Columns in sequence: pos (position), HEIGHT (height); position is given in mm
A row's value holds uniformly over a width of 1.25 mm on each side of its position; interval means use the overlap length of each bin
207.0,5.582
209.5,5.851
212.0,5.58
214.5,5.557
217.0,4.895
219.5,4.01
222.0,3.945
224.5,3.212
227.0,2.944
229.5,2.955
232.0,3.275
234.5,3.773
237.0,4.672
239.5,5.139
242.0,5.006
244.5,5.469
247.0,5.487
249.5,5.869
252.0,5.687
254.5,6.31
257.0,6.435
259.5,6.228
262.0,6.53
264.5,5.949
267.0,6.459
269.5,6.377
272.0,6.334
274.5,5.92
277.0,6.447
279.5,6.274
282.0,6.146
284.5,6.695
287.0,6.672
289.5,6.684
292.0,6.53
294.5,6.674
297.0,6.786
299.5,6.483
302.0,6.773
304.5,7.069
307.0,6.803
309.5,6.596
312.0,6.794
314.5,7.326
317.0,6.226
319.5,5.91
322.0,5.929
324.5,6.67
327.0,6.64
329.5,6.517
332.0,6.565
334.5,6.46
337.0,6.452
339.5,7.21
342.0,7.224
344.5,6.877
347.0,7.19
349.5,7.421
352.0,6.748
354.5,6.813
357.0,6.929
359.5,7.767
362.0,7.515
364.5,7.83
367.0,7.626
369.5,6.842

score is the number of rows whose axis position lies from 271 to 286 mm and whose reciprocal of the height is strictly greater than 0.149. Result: 6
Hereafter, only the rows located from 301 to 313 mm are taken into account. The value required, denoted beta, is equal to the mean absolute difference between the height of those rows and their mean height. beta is 0.10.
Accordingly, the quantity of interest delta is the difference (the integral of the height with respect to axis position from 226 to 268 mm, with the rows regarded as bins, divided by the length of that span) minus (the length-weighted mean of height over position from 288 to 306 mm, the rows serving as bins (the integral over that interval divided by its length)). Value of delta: -1.5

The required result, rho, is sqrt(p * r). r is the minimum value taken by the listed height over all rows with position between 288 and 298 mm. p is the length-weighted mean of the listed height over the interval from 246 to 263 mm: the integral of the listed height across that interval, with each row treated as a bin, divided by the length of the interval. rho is 6.30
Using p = 6.1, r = 6.53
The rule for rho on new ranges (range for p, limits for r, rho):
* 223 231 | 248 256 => 4.18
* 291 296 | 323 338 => 6.53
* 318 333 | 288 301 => 6.42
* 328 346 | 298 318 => 6.49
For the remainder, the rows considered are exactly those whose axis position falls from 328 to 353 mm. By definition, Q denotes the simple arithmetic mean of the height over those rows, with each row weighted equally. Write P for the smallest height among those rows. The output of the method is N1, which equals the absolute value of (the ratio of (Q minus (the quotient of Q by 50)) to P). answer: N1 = 1.04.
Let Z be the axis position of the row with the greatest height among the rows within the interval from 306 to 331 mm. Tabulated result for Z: 314.5 mm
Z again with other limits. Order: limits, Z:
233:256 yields 254.5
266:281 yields 267.0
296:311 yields 304.5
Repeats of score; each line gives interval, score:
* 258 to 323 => 20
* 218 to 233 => 6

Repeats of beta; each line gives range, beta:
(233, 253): 0.49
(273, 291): 0.25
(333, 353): 0.31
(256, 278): 0.18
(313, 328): 0.43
